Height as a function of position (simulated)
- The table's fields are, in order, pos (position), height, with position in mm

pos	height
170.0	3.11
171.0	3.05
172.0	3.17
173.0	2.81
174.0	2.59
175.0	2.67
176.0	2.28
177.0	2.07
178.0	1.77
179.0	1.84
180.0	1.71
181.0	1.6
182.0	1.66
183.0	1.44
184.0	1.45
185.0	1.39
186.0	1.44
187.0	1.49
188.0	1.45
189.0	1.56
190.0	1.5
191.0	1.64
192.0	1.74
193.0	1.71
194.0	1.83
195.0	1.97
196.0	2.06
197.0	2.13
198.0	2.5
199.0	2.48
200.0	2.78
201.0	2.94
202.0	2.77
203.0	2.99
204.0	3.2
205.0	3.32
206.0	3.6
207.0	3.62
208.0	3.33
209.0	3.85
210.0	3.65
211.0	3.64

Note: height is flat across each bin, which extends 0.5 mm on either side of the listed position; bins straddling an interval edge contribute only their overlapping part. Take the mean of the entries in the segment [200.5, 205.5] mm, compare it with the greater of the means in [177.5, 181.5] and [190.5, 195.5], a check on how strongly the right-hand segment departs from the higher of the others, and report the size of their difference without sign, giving 1.3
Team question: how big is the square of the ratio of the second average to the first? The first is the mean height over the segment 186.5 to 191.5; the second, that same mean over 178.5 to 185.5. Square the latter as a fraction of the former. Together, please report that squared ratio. 1.1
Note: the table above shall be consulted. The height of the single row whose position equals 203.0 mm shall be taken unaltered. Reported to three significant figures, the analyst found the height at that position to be 2.99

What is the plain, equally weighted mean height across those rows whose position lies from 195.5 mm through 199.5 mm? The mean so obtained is 2.3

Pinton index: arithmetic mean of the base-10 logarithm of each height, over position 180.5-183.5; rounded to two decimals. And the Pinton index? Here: 0.19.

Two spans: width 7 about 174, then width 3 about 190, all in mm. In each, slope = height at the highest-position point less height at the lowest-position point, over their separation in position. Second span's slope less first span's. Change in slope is 0.20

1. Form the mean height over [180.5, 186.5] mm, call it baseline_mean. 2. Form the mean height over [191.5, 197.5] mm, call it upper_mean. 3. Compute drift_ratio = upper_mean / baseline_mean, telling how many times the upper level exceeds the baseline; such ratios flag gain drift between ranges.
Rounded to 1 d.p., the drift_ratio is 1.3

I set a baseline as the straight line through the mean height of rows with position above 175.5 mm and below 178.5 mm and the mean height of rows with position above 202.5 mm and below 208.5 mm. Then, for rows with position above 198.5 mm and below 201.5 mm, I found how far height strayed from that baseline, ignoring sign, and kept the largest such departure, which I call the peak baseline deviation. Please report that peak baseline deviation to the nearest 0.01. 0.57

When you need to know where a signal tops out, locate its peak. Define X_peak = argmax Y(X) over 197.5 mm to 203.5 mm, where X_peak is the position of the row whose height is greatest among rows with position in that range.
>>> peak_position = 203.0 mm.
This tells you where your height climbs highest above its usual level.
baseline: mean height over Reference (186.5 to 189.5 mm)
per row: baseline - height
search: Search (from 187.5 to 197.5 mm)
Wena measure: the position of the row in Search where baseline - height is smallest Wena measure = 197.0 mm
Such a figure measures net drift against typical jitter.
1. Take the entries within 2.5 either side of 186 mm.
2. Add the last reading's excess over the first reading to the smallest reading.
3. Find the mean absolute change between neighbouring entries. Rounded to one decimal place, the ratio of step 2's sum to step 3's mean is 27.8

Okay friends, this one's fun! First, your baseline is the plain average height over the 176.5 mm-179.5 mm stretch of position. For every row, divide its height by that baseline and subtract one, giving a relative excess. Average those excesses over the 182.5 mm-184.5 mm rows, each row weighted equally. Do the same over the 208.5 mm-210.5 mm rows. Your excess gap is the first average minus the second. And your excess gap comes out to -1.2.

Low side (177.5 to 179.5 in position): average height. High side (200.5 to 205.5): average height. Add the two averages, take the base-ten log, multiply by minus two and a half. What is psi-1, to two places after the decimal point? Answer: -1.71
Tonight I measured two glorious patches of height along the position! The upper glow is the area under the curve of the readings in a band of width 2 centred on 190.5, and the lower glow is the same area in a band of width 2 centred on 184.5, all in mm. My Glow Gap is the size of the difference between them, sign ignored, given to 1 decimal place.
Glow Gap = 0.3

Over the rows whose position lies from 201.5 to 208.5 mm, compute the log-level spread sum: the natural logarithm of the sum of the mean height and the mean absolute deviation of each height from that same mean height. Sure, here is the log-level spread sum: 1.3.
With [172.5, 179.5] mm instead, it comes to 1.0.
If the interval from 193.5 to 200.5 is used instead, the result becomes 0.9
